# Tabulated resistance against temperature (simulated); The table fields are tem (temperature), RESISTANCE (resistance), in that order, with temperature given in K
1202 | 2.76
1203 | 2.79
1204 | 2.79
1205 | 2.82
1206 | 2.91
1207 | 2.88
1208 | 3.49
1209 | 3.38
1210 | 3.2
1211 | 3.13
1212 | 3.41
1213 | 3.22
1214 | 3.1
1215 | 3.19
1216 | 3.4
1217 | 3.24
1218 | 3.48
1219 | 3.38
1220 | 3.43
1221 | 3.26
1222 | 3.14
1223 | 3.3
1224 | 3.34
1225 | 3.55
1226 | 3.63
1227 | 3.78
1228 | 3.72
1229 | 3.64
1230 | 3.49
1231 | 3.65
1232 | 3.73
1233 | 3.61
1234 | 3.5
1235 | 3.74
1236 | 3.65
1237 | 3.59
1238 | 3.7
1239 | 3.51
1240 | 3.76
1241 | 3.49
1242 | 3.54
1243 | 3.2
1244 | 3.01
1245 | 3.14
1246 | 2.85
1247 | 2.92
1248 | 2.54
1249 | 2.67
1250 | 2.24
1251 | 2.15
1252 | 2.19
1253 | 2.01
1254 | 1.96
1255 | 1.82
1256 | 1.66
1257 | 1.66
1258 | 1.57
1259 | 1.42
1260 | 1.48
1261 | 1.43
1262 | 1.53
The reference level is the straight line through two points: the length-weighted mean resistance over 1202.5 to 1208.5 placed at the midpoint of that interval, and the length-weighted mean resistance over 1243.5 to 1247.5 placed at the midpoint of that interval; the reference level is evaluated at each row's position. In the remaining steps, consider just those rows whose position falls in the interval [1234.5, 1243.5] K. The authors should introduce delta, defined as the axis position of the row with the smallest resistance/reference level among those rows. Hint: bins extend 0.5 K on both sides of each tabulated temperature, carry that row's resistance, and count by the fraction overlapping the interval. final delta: 1243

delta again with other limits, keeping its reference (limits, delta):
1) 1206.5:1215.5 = 1207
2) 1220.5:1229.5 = 1222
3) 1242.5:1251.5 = 1251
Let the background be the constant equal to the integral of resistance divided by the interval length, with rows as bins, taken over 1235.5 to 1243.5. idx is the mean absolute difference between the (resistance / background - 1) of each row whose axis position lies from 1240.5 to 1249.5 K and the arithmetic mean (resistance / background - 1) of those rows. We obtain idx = 0.076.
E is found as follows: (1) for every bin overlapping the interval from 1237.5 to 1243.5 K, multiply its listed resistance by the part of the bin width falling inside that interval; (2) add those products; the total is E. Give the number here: 21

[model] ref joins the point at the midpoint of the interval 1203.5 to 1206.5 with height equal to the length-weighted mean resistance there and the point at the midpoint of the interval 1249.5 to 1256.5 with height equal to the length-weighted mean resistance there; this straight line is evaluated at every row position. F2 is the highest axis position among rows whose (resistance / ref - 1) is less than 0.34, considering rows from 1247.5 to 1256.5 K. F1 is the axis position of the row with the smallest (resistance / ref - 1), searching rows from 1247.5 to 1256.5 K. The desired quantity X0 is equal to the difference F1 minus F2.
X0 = 0 K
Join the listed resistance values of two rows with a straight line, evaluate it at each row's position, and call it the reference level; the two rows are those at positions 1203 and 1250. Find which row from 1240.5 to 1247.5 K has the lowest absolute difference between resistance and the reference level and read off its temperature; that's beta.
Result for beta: 1246 K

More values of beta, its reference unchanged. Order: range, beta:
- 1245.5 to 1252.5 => 1250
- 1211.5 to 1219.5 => 1214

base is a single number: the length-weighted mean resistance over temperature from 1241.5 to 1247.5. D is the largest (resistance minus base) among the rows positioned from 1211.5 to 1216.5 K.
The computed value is 0.3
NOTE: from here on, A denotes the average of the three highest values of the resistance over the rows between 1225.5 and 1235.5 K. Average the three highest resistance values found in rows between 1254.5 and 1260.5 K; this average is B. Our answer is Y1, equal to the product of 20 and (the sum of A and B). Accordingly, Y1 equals 109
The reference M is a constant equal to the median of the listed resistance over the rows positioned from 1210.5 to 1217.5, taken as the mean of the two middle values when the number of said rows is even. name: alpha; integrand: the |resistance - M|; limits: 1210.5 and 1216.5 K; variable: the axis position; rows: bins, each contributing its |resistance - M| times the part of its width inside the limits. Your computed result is 0.6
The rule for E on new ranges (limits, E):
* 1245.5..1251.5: 15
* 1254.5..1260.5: 10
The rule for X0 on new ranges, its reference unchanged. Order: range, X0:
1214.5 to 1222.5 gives -7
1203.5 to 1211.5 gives -7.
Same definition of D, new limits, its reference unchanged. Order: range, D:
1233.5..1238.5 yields 0.6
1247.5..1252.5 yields -0.4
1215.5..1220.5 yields 0.4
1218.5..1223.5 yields 0.3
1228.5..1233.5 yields 0.6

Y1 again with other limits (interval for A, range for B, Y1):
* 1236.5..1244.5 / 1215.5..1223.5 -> 142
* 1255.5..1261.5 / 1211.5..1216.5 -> 99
